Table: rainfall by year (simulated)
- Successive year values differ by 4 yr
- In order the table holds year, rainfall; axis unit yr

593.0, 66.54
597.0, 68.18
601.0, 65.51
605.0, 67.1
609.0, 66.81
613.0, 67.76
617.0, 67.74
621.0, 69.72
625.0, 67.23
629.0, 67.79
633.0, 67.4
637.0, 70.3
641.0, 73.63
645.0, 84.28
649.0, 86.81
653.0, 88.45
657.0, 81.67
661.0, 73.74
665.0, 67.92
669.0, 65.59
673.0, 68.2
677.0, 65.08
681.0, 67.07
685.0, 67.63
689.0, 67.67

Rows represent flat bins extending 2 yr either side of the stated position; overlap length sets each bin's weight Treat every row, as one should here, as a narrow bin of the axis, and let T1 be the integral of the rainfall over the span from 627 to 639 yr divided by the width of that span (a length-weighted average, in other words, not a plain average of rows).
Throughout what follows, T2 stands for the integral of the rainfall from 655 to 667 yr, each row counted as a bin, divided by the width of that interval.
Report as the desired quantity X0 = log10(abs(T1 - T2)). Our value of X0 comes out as 0.8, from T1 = 68.5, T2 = 74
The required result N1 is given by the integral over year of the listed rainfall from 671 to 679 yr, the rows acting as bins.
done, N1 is 533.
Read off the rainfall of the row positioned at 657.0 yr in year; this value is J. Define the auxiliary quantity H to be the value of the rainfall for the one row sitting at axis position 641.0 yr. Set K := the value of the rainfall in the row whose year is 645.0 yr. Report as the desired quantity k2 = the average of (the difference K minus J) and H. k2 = 38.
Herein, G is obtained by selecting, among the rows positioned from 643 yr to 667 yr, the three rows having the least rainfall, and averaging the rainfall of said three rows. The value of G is 74.4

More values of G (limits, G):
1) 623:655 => 67.5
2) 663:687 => 65.9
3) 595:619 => 66.5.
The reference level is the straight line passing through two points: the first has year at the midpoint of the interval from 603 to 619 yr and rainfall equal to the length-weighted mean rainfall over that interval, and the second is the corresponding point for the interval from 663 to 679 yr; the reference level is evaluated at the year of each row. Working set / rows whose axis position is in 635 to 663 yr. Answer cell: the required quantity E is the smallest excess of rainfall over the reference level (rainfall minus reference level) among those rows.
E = 3.2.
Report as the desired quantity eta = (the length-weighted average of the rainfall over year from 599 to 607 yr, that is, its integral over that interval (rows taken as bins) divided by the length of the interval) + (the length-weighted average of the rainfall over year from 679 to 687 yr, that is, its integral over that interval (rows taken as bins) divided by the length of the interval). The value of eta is 134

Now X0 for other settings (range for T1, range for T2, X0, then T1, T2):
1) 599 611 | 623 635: 0.0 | 66.5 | 67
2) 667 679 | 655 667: 0.9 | 66.3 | 74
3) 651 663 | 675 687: 1.2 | 81.3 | 67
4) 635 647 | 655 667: 0.2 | 76.1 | 74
